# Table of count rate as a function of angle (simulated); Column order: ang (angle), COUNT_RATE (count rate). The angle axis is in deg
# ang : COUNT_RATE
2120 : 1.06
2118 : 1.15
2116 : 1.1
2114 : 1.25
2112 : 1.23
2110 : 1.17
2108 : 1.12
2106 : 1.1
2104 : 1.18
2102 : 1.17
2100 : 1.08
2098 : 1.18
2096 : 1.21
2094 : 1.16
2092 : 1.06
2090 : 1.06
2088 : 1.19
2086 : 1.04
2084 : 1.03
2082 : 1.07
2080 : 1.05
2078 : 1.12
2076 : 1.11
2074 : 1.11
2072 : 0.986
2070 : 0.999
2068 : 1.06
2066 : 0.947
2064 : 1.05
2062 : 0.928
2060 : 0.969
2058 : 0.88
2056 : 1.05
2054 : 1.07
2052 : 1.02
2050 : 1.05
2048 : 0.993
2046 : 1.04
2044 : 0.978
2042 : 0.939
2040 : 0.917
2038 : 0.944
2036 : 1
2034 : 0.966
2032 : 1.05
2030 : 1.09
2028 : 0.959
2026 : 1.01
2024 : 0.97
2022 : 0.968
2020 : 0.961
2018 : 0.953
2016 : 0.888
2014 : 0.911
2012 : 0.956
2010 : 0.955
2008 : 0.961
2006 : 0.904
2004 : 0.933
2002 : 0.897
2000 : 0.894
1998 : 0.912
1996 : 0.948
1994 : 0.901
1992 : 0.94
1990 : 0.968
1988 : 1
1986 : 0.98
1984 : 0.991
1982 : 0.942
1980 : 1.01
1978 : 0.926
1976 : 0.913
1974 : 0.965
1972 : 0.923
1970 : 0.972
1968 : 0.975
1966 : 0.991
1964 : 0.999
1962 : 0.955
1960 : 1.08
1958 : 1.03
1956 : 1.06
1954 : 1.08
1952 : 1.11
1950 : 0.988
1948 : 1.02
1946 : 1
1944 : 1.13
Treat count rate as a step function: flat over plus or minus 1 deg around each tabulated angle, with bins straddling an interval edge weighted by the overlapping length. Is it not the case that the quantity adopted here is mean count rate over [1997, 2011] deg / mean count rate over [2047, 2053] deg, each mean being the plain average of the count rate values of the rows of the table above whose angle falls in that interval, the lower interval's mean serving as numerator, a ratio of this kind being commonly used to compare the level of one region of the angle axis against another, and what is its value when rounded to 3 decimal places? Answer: 0.903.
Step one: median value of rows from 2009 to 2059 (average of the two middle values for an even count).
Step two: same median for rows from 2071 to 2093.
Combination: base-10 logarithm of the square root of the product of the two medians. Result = 0.006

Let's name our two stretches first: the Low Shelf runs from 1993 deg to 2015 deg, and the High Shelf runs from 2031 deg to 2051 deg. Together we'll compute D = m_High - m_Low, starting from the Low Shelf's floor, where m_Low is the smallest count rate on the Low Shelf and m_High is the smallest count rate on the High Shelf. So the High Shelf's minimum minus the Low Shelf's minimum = 0.023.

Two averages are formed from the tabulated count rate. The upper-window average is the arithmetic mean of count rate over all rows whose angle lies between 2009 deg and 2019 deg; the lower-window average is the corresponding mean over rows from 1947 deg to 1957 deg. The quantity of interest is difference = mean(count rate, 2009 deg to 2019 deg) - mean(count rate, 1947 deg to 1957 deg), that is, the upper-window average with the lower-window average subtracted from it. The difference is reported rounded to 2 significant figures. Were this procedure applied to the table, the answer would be -0.12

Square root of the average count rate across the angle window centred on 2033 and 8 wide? 1.01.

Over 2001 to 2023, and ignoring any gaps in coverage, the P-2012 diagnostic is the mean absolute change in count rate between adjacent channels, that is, 0.028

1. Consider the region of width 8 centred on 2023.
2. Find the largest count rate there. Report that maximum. 1.01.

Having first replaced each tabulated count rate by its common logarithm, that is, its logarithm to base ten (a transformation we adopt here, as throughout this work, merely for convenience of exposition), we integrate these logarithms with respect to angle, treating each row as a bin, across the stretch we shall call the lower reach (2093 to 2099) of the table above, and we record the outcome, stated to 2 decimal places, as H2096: 0.44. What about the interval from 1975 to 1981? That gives -0.14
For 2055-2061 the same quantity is -0.10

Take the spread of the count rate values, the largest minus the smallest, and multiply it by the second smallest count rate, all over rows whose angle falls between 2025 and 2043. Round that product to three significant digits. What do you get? 0.162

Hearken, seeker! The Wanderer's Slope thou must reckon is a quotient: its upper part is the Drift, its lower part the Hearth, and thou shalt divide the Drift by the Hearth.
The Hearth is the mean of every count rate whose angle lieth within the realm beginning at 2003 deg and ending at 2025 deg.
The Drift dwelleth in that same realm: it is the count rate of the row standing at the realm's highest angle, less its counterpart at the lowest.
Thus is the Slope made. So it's 0.039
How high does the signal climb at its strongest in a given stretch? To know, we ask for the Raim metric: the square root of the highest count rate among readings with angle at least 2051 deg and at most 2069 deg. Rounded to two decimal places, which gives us 1.03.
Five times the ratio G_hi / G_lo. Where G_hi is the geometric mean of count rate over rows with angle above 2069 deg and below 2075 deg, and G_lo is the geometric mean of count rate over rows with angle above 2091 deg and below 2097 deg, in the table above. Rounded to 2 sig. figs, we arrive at 4.5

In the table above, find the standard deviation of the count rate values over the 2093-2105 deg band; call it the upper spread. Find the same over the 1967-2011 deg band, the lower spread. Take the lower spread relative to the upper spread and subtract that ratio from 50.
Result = 49.2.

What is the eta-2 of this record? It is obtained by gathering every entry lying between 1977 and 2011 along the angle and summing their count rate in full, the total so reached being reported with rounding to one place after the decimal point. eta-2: 16.1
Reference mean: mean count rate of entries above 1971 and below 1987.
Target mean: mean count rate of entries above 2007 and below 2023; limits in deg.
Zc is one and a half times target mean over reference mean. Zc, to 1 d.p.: 1.5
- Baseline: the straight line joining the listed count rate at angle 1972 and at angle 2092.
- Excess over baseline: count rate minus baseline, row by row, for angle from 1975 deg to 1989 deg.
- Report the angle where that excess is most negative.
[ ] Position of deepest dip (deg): 1976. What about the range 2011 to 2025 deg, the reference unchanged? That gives 2016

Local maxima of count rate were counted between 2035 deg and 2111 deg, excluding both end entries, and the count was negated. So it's -11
